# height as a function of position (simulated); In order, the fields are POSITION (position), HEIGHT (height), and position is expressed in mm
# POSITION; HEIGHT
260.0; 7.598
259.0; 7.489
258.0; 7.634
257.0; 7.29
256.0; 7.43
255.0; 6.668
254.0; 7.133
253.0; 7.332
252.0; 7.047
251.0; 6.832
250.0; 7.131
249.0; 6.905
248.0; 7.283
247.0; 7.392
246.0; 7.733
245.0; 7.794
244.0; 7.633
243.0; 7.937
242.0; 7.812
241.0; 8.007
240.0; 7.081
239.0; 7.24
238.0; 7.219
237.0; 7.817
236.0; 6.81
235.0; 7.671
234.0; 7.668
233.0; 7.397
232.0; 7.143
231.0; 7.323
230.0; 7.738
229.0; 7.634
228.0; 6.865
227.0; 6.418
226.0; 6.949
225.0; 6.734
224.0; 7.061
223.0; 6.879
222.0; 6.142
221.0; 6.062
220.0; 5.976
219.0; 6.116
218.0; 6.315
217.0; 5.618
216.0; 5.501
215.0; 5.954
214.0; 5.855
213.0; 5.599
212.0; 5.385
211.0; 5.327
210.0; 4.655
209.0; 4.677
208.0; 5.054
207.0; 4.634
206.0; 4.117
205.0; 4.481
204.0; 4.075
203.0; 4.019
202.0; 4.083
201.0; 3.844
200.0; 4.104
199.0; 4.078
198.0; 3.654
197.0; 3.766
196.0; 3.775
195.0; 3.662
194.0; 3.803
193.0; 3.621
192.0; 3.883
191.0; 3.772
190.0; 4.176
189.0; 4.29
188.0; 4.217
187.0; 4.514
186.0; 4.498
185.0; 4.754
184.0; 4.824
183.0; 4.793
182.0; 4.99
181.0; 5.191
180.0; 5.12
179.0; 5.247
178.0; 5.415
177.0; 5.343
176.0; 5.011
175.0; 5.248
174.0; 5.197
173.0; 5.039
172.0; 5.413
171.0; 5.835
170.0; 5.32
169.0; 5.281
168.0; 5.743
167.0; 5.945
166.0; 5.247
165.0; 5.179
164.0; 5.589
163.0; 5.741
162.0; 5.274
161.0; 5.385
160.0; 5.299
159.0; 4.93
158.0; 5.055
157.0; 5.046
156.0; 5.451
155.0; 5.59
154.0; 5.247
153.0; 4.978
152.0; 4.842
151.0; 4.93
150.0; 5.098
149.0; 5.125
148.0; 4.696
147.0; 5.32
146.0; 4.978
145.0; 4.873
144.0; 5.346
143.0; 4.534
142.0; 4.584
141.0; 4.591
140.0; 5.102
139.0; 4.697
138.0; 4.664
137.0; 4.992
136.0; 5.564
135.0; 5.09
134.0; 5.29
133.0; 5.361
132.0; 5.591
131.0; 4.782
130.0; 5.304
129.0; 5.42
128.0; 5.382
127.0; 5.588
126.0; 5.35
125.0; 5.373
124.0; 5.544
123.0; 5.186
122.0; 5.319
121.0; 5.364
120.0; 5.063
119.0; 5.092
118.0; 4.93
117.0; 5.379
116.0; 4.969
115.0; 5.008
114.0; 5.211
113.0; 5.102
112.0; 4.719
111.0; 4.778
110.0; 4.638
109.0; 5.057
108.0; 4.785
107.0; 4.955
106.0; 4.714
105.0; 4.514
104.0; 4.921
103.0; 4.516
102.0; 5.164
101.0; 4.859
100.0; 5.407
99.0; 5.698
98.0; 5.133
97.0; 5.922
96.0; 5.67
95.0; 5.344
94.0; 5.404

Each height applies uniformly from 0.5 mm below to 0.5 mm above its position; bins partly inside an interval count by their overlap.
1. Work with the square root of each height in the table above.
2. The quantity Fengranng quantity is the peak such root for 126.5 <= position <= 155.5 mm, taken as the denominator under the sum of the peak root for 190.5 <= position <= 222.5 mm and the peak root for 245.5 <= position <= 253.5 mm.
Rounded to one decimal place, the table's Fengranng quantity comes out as 2.2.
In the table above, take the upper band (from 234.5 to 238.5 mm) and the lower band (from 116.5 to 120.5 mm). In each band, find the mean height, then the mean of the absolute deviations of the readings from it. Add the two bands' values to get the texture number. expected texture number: 0.50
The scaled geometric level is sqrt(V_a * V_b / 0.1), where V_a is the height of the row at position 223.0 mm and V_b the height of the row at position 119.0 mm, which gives 18.7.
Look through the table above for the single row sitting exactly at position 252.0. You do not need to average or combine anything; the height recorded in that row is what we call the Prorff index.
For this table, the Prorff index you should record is 7.047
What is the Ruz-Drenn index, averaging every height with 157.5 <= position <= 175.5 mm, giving 5.4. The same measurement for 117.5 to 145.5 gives 5.1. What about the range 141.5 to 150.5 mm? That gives 5.0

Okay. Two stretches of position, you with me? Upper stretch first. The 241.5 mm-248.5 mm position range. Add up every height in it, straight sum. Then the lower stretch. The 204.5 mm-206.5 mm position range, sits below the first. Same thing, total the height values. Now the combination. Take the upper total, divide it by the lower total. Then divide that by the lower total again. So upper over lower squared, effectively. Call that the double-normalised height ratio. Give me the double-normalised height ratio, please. 0.72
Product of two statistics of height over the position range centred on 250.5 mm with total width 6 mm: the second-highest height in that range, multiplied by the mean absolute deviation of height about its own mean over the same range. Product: 1.17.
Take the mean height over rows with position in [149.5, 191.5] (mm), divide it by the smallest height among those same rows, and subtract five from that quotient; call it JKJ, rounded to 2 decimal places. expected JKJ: -3.65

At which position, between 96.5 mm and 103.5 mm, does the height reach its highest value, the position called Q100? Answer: 97.0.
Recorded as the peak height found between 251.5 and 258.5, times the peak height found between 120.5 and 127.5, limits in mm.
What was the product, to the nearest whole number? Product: 43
